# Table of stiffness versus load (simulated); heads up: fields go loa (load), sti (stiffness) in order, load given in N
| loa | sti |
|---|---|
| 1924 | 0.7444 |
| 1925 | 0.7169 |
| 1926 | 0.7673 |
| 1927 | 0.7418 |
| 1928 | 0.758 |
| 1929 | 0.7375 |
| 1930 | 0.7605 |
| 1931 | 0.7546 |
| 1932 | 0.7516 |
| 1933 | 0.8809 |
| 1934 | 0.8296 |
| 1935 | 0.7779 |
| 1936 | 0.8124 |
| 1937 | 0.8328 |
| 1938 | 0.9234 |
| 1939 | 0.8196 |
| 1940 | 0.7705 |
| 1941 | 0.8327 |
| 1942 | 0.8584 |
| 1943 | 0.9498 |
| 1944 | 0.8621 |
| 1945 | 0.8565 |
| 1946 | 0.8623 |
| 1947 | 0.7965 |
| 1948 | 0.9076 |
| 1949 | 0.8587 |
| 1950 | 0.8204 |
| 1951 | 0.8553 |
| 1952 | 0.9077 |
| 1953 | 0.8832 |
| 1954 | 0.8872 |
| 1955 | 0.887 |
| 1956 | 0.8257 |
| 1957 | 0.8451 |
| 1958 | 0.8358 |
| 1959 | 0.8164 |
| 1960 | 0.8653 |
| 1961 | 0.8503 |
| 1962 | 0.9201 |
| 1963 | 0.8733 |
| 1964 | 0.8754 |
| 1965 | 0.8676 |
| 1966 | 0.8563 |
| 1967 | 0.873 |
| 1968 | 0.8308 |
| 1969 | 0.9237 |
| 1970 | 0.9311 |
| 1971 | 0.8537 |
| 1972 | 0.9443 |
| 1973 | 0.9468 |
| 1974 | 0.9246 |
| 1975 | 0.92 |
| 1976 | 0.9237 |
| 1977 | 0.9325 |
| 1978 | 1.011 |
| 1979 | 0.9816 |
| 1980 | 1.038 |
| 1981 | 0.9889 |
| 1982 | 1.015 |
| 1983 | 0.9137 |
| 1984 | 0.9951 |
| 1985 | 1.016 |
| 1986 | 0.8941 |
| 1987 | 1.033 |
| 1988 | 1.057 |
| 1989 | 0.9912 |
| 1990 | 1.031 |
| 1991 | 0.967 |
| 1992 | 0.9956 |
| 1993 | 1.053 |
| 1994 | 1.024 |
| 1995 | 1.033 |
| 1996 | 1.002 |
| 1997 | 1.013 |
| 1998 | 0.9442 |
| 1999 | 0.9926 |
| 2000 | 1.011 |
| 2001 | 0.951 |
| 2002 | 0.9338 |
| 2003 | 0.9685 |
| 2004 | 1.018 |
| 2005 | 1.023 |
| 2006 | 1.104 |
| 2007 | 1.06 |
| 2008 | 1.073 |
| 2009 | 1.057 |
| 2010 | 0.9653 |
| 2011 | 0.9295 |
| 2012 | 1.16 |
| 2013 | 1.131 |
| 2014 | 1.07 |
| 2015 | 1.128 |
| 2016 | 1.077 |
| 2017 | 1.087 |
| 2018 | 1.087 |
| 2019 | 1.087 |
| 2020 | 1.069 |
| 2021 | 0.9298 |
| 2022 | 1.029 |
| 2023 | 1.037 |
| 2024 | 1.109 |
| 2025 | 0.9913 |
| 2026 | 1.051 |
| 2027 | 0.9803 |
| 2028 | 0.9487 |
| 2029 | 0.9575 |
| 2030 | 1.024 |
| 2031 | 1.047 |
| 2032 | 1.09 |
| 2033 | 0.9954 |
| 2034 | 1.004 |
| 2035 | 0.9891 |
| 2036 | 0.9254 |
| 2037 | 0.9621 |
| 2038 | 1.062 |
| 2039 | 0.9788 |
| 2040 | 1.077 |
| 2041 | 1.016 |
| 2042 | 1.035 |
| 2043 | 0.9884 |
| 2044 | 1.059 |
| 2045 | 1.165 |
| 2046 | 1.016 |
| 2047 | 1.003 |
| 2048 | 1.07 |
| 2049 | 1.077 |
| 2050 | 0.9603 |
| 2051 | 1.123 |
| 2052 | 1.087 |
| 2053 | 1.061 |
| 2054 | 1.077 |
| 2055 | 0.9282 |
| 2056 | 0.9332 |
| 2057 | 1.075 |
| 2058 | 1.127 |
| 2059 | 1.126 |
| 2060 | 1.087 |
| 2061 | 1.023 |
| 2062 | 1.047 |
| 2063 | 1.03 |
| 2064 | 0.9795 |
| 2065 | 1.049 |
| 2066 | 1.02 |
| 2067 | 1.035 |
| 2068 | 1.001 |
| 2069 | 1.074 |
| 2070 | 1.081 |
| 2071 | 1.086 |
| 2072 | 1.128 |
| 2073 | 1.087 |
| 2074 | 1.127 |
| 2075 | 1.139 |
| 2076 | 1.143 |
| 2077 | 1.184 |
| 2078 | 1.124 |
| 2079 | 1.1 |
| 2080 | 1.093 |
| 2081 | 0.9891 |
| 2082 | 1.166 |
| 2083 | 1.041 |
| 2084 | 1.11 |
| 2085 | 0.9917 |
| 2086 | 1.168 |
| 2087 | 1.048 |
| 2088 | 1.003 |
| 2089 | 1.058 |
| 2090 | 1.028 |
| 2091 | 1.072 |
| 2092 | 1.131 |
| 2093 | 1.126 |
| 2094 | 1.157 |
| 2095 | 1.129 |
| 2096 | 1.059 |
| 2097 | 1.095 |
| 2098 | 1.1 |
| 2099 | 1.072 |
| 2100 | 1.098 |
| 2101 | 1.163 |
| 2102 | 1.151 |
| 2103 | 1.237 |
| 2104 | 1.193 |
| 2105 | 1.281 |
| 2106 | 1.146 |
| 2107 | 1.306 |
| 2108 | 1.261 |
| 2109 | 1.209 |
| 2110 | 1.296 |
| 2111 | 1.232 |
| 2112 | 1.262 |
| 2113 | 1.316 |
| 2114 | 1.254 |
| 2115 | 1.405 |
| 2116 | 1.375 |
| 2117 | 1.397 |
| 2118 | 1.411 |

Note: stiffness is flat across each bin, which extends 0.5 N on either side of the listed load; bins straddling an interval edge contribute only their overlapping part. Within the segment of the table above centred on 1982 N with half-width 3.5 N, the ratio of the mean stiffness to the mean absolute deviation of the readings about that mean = 37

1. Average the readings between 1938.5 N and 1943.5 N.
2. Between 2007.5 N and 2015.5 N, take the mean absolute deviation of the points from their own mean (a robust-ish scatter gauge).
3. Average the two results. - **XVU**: 0.45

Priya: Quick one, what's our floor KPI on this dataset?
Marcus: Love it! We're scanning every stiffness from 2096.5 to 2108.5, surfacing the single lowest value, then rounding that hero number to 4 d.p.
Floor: 1.0720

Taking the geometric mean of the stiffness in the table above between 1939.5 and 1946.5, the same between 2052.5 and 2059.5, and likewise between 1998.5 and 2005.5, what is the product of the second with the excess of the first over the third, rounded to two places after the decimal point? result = -0.14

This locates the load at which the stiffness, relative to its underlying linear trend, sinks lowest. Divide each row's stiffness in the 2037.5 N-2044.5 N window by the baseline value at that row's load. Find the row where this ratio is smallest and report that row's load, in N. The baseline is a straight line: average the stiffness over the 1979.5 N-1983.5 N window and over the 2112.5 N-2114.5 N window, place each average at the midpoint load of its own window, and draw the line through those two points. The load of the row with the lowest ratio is 2039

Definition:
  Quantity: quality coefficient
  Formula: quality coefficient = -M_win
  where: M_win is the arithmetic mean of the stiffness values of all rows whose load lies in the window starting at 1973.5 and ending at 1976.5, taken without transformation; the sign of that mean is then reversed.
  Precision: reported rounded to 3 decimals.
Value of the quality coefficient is -0.923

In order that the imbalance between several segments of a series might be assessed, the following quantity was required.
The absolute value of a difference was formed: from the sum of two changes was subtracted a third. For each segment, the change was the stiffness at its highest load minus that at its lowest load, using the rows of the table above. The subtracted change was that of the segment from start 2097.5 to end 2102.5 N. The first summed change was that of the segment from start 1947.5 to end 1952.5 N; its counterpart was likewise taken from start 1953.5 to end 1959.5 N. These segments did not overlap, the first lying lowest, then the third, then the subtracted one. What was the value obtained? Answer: 0.122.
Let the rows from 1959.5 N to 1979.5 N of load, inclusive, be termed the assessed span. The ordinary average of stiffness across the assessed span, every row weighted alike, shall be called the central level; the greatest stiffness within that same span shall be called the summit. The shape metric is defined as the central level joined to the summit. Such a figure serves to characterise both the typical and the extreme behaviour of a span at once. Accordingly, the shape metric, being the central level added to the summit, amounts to 1.9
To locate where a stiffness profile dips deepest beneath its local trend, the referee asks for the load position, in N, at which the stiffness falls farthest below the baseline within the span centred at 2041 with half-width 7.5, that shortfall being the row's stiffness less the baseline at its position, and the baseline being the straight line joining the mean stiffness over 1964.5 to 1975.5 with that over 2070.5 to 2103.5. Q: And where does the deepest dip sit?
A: 2036 N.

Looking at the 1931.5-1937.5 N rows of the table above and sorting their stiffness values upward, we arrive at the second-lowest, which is 0.7779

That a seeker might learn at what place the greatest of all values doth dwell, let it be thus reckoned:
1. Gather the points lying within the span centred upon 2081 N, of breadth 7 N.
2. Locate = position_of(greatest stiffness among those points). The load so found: 2082 N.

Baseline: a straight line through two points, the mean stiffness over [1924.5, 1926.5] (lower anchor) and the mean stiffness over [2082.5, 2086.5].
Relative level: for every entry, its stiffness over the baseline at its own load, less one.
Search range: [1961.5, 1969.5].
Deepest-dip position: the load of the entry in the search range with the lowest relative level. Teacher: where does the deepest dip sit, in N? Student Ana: 1968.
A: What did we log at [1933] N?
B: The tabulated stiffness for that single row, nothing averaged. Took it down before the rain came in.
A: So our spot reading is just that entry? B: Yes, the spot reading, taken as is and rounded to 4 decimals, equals 0.8809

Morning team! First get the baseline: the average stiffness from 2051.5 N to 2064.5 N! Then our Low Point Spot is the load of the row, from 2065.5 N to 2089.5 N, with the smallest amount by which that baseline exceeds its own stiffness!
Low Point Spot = 2077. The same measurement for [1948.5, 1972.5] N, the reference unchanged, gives 1972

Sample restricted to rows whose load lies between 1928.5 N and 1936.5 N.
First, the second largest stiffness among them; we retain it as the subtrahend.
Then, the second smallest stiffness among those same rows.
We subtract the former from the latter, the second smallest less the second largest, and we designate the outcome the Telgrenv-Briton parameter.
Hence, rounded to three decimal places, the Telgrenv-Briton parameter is -0.078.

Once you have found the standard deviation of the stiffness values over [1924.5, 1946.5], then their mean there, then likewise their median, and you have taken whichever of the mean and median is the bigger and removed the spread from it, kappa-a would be 0.75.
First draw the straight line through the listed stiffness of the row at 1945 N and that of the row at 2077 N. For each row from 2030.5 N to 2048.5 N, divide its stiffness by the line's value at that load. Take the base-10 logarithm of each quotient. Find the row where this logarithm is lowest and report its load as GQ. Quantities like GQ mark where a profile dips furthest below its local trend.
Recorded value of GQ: 2036 N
